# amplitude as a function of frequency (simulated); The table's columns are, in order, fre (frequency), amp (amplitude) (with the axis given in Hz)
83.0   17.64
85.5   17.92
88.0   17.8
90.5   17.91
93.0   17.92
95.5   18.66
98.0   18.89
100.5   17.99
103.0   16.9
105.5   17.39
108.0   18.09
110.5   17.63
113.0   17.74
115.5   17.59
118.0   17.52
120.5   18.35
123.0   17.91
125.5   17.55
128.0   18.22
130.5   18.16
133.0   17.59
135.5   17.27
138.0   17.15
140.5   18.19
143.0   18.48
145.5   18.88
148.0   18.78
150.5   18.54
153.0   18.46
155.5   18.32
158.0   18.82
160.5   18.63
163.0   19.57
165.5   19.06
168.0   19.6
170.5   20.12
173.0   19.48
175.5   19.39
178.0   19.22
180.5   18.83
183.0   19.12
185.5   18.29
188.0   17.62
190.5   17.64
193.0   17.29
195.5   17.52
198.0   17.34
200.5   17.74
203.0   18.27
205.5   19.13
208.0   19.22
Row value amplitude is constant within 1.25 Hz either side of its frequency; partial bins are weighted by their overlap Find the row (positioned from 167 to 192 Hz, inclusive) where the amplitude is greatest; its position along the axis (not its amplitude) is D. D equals 170.5 Hz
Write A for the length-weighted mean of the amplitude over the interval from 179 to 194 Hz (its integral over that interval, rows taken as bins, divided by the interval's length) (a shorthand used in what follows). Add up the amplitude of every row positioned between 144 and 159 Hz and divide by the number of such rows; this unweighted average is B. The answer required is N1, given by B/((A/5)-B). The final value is -1.242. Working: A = 18.2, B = 18.6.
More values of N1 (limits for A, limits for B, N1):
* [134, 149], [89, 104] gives -1.251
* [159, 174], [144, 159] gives -1.263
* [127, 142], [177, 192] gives -1.238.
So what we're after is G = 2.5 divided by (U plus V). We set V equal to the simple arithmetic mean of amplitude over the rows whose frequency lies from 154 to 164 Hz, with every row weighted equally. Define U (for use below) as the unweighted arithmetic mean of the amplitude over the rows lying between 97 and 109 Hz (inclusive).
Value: 0.0681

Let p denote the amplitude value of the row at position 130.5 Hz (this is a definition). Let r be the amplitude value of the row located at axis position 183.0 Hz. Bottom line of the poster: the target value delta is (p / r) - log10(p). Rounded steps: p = 18.16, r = 19.12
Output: -0.31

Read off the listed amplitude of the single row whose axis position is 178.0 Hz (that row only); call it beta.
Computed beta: 19.22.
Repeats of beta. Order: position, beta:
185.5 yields 18.29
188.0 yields 17.62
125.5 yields 17.55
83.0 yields 17.64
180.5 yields 18.83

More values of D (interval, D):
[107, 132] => 120.5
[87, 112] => 98.0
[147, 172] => 170.5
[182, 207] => 205.5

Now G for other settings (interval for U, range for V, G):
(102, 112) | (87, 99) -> 0.0700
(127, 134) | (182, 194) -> 0.0695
